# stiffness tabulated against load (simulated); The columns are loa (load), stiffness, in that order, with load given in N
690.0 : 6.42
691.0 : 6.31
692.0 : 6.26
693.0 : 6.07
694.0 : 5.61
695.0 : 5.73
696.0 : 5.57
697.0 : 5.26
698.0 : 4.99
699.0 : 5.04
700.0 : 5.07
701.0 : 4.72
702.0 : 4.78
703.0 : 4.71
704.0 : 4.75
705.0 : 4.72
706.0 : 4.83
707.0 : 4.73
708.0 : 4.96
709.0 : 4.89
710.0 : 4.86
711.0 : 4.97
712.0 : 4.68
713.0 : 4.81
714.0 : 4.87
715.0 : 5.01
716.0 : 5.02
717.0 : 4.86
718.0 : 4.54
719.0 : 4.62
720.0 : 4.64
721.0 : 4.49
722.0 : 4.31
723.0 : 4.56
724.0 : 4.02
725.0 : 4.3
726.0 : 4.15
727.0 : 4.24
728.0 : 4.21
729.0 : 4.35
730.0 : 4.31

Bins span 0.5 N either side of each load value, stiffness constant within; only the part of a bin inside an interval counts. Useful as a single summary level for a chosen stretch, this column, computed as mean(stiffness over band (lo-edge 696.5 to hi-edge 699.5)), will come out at 5.10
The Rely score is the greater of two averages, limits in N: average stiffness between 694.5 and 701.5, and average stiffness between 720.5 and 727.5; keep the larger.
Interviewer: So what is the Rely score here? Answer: 5.2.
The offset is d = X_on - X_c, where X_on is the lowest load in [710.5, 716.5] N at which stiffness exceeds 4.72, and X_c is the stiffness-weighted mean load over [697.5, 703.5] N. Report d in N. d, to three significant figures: 10.5 N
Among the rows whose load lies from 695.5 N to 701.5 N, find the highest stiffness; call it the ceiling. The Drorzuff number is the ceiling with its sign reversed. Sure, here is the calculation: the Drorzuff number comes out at -5.6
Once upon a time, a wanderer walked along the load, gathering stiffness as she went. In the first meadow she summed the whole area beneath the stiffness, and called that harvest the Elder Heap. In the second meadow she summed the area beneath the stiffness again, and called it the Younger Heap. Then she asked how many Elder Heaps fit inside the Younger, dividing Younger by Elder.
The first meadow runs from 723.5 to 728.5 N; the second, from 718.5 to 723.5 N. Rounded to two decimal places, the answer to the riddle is 1.08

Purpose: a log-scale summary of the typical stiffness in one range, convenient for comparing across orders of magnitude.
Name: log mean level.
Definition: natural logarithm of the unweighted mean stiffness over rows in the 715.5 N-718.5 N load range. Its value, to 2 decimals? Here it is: 1.57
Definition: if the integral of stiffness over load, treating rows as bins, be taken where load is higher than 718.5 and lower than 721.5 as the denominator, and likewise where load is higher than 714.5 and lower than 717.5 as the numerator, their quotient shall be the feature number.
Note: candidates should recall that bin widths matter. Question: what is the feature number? 1.08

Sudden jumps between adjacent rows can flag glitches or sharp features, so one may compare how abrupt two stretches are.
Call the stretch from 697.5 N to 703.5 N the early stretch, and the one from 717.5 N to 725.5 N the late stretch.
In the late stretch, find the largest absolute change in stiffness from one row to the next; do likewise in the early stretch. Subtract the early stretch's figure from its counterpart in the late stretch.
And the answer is 0.2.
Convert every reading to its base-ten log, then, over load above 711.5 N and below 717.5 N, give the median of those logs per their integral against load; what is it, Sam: 0.17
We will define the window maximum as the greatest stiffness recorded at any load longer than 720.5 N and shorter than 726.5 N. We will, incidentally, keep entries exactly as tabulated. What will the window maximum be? 4.56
